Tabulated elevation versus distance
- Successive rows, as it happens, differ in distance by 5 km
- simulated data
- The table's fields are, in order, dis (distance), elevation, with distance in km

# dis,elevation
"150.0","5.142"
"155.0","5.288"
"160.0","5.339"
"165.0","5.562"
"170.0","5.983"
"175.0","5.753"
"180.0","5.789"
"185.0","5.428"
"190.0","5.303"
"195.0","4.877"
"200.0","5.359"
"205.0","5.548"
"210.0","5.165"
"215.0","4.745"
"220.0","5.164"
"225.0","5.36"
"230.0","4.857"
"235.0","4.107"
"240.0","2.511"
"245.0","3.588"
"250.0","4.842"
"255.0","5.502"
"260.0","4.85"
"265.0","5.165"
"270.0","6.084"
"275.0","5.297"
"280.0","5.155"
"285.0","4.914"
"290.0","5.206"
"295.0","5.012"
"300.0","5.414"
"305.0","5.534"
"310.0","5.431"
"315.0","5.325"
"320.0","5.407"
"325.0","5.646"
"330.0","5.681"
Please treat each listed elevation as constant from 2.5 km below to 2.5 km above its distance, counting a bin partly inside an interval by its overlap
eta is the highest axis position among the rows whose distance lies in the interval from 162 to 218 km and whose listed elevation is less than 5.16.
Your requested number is 215.0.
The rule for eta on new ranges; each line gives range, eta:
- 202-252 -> 250.0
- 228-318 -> 295.0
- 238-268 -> 260.0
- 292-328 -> 295.0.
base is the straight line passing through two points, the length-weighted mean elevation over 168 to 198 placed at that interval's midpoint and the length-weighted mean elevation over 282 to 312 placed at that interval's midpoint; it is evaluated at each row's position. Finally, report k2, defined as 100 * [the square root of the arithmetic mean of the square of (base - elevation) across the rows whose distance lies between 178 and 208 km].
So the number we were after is 29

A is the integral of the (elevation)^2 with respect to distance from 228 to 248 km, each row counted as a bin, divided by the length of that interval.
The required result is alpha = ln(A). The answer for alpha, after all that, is 2.70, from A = 15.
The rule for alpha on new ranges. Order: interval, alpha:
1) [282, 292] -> 3.24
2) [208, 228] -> 3.26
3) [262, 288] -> 3.35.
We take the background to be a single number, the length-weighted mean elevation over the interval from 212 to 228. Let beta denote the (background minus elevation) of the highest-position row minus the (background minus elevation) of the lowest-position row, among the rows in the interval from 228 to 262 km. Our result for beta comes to 0.0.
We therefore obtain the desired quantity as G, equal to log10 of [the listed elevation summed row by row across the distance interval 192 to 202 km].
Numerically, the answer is 1.01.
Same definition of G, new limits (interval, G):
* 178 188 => 1.05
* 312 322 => 1.03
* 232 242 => 0.82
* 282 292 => 1.01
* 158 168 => 1.04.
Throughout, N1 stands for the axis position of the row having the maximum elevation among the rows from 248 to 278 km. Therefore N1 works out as 270.0 km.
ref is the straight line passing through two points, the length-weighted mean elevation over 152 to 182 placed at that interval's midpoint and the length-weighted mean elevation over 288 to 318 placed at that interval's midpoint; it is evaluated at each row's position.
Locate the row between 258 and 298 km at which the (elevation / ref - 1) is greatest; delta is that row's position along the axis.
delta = 270.0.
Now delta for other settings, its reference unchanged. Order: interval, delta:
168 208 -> 170.0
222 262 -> 255.0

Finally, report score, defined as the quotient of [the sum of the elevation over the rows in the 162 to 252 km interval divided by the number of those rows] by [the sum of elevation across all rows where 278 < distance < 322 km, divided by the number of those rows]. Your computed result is 0.95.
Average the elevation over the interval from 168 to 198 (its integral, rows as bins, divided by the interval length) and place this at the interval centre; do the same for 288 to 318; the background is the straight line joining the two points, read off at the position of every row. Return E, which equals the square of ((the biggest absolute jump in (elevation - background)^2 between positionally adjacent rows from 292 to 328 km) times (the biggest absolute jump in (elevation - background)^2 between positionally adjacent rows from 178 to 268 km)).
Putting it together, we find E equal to 1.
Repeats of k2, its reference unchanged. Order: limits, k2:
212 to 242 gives 134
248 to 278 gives 44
